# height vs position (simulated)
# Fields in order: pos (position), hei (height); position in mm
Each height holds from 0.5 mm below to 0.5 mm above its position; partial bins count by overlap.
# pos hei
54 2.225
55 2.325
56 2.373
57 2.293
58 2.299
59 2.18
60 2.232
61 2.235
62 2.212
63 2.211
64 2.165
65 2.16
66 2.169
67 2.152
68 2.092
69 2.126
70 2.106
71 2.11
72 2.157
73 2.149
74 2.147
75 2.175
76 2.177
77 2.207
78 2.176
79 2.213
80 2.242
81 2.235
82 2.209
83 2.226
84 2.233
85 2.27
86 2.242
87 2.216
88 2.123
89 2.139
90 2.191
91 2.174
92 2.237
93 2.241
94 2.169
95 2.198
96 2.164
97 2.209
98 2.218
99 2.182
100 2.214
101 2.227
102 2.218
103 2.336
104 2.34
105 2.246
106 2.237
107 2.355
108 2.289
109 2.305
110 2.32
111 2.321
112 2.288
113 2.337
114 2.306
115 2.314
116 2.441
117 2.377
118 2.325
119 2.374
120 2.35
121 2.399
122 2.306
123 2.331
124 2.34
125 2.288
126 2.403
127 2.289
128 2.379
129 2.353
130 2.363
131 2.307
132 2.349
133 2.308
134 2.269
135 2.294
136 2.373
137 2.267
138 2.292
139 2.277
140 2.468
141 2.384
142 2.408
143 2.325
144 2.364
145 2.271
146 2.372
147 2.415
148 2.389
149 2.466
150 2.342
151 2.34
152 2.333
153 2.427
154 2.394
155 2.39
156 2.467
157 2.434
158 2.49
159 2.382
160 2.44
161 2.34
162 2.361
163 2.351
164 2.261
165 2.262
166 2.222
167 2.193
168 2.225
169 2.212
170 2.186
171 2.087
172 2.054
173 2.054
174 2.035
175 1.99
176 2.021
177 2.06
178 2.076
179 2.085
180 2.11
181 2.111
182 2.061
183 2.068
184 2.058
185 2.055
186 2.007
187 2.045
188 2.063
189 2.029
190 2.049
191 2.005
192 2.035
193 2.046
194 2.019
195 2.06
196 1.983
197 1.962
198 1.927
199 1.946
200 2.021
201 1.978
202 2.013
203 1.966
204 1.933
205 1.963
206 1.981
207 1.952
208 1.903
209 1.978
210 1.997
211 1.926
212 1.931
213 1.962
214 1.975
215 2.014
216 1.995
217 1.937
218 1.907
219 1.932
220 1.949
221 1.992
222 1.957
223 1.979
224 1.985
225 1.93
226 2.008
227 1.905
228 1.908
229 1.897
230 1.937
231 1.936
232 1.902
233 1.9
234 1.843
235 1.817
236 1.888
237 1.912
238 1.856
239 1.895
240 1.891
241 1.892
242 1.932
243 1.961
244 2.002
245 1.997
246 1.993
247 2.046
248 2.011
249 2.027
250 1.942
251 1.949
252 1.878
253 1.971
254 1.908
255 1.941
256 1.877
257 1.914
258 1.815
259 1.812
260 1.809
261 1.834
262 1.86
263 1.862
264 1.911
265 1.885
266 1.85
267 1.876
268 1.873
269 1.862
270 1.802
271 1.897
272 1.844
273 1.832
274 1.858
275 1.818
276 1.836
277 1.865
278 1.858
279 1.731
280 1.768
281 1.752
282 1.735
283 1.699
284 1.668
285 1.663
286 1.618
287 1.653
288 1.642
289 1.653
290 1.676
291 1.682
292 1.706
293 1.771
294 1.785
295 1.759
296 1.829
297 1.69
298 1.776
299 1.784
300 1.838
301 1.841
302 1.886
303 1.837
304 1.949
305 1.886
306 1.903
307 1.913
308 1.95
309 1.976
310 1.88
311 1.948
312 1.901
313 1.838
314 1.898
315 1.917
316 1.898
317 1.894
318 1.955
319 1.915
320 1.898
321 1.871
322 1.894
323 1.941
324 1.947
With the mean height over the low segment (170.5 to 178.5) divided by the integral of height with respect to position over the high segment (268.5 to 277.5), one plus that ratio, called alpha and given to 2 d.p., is 1.12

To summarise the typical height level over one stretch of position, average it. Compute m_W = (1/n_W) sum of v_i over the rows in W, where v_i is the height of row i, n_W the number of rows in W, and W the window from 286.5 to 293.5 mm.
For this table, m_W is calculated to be 1.7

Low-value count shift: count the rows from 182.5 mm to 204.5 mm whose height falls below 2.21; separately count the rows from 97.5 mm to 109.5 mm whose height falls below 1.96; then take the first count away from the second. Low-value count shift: -22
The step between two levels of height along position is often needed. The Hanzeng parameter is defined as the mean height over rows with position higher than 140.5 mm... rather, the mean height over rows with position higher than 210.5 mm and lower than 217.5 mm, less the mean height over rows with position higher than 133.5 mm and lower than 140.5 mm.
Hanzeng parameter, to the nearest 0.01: -0.36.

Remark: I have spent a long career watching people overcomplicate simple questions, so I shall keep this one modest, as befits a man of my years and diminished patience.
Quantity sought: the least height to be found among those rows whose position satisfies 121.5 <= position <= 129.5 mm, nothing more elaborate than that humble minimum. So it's 2.288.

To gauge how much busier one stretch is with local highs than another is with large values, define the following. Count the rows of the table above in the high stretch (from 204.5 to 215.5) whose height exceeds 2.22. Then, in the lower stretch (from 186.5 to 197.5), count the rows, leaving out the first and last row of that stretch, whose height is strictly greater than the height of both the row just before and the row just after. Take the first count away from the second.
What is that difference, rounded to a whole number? 4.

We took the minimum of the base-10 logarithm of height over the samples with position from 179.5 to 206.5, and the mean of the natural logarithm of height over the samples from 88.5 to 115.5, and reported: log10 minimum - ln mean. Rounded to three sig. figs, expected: -0.526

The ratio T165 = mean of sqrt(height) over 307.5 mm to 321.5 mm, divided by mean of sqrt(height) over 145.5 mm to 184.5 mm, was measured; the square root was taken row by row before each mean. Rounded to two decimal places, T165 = 0.92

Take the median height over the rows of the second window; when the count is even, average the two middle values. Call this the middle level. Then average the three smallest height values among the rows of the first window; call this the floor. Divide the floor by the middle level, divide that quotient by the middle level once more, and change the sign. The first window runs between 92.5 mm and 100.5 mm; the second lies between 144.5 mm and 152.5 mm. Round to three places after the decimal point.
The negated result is -0.391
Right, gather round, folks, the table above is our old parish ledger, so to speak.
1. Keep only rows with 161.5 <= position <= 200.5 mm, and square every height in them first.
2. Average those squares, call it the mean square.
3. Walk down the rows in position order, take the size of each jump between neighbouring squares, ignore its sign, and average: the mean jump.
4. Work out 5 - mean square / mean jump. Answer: -29.1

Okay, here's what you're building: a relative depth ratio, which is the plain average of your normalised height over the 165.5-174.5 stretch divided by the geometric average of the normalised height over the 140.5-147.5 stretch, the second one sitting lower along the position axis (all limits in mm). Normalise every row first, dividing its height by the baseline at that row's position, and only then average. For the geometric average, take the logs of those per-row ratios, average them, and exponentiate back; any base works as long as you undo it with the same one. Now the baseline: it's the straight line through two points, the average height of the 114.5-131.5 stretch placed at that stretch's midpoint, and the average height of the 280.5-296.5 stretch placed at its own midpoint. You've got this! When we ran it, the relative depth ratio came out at 0.95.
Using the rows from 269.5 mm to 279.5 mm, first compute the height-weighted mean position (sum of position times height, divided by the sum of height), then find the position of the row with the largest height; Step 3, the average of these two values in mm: 272.7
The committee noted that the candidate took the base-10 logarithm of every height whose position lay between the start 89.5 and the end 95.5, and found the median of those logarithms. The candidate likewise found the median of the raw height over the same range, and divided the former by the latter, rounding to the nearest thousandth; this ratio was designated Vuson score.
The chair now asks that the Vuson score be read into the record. 0.156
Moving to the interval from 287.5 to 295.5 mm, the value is 0.135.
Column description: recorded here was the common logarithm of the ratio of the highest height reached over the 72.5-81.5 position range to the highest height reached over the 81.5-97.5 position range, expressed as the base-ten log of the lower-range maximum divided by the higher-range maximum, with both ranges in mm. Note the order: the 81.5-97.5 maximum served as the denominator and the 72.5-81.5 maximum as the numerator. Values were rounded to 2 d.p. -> -0.01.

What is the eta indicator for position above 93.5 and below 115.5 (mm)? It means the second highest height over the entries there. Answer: 2.34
